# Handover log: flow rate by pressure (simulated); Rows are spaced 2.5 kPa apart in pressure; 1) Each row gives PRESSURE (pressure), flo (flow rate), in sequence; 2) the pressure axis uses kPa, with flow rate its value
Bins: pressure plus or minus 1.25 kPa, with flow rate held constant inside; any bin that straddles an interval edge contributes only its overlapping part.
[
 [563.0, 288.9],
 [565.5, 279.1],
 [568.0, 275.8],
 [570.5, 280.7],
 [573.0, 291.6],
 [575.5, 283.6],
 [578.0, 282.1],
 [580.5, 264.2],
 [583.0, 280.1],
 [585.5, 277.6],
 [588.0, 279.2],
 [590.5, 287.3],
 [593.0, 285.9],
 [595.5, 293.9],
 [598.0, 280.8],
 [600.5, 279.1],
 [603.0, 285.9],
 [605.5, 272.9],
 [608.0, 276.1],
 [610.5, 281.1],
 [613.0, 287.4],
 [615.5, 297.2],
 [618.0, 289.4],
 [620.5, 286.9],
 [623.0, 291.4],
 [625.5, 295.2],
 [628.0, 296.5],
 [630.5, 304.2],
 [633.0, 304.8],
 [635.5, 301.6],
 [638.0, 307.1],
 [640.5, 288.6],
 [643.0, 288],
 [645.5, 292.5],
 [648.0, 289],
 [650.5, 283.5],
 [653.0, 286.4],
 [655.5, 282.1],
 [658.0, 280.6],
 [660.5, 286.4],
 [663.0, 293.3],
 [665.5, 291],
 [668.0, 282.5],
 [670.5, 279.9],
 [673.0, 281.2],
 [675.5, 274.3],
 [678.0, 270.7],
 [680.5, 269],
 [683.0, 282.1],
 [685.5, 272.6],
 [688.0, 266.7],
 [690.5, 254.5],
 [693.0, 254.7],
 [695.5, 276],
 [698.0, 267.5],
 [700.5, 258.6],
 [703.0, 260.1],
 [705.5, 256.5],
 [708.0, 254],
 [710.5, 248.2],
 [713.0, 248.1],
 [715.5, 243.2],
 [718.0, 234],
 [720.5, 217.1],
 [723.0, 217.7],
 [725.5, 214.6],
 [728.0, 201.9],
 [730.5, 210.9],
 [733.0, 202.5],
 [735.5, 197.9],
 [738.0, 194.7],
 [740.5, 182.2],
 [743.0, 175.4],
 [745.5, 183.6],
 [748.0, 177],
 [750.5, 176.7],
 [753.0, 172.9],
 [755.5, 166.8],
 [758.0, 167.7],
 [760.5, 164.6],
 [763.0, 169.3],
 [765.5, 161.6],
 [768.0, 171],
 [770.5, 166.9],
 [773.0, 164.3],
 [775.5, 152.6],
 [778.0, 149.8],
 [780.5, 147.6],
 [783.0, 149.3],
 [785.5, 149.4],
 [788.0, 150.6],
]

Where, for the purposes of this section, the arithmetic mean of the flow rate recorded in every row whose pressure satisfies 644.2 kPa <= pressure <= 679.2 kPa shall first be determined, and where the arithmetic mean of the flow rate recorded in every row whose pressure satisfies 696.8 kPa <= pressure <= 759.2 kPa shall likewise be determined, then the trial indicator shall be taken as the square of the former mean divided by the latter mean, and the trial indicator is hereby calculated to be 378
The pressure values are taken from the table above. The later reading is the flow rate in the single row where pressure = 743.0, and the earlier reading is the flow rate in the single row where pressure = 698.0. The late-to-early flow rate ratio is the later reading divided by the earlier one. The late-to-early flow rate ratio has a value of 0.66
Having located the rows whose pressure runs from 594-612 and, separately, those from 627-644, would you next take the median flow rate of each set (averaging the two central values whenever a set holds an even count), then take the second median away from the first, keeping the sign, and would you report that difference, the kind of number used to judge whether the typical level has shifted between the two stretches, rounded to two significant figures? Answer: -21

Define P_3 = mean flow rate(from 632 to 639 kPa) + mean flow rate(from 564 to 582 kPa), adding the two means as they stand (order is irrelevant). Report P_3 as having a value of 584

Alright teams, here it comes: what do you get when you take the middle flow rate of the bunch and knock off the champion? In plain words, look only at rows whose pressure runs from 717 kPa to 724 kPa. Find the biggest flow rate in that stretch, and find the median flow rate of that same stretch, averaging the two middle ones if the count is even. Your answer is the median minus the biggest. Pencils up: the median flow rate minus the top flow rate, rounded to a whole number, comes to -16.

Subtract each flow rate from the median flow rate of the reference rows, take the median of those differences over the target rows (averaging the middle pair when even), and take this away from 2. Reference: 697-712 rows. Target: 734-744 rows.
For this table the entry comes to -67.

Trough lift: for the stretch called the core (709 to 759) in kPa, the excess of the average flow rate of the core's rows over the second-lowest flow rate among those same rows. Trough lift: 34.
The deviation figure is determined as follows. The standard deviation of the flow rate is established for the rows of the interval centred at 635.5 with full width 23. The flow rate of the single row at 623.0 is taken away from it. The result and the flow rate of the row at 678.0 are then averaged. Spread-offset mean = -7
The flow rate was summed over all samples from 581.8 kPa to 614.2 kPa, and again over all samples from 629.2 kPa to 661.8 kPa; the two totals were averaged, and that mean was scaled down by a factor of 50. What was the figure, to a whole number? 75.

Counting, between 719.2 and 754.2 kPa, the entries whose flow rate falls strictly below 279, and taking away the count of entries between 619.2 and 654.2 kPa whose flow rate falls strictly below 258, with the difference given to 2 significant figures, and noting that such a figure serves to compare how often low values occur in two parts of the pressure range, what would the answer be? 14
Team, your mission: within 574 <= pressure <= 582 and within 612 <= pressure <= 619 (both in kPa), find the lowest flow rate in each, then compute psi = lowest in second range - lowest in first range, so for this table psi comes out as 23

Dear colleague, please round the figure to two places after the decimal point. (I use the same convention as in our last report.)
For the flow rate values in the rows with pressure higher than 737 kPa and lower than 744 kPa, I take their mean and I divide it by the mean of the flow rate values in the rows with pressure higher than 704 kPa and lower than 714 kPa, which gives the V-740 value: 0.73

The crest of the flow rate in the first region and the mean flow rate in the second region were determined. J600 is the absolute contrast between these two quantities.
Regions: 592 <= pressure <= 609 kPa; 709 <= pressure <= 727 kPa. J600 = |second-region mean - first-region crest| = 62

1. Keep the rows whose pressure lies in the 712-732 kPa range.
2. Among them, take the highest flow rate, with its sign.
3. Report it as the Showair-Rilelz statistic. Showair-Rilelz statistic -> 248.1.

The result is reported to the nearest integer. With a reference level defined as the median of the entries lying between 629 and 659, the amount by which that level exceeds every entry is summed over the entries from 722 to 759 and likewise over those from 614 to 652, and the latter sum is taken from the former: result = 1573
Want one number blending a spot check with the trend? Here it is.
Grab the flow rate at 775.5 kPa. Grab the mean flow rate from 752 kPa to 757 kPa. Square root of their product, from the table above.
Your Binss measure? 161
